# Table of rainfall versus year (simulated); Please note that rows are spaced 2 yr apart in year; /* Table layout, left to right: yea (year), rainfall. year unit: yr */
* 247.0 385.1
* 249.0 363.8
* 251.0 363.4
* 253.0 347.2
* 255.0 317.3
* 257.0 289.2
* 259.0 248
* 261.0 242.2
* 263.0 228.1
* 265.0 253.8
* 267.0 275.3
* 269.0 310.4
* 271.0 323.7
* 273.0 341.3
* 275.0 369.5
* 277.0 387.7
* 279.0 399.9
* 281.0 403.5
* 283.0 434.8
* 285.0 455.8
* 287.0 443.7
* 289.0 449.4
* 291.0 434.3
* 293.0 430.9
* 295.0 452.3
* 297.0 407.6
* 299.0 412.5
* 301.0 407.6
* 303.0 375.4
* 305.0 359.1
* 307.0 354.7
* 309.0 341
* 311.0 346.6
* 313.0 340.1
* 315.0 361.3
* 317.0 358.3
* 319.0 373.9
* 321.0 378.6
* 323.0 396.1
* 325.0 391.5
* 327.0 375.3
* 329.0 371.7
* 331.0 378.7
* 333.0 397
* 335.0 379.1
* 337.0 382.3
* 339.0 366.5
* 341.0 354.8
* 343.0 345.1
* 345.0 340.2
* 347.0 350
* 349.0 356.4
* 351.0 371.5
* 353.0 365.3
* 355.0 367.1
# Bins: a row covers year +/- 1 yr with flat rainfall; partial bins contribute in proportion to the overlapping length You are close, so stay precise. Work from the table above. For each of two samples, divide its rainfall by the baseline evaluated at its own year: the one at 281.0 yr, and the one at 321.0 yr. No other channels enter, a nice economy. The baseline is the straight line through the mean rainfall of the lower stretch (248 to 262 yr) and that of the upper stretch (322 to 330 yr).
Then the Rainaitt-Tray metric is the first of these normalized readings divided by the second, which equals 1.20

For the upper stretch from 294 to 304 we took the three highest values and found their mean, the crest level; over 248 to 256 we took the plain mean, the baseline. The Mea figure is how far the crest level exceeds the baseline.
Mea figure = 76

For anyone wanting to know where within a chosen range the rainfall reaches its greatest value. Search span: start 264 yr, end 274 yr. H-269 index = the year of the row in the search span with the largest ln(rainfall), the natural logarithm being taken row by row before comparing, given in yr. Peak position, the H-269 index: 273.0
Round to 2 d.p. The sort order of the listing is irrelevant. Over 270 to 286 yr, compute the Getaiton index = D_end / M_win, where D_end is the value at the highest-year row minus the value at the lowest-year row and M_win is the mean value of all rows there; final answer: 0.34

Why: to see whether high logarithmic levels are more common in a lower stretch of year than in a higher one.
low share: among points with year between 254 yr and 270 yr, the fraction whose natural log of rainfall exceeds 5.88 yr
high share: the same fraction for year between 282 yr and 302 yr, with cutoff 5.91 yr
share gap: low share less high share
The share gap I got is -1.0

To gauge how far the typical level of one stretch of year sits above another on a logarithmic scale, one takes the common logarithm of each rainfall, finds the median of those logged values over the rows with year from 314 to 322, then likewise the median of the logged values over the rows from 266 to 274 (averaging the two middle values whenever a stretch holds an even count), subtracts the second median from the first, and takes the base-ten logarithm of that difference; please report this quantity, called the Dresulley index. -1.2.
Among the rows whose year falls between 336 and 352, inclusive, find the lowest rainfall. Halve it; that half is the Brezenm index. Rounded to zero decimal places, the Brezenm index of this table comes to 170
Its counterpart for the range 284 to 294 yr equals 215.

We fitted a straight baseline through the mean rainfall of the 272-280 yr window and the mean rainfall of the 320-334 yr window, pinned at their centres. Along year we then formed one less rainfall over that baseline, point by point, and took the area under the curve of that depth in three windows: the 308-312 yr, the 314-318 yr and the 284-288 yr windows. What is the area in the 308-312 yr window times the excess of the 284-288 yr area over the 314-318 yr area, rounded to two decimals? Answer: -0.39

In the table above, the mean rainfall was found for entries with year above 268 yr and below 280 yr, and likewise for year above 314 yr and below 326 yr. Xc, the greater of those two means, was 377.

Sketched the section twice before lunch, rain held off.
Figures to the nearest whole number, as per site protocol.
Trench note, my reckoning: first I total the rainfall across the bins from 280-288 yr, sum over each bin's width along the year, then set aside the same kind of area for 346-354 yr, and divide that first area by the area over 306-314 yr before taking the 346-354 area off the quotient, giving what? -2885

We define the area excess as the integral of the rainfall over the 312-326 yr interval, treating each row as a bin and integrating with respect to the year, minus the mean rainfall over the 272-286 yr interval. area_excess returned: 4801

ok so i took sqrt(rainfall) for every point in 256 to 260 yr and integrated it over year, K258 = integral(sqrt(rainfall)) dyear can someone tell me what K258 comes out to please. 66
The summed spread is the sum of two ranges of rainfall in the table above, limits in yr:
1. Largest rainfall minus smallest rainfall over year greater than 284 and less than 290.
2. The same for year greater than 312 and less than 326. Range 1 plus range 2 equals 68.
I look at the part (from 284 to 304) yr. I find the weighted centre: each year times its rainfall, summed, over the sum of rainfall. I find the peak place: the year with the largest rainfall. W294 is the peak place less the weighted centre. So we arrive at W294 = -8.7 yr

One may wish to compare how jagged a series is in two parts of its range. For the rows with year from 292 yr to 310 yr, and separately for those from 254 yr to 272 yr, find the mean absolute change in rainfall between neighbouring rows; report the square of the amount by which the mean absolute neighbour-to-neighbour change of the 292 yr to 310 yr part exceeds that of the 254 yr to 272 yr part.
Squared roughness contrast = 28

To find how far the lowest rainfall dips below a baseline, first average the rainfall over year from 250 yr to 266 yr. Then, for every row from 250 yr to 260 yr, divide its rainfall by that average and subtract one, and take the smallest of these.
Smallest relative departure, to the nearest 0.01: -0.13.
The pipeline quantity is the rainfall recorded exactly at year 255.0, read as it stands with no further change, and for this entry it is 317.3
